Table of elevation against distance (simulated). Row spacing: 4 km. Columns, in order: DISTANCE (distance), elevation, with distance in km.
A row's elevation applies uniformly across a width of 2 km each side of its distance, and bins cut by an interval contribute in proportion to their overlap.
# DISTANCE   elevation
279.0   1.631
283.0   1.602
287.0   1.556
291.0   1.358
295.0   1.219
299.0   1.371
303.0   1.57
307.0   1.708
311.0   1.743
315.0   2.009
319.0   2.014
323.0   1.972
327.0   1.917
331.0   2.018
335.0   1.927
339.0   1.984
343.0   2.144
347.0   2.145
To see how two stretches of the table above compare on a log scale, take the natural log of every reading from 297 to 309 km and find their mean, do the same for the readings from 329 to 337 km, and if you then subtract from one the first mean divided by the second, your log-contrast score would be 0.4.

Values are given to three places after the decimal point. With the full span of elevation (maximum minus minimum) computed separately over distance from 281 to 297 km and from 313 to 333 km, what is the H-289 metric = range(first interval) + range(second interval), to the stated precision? 0.484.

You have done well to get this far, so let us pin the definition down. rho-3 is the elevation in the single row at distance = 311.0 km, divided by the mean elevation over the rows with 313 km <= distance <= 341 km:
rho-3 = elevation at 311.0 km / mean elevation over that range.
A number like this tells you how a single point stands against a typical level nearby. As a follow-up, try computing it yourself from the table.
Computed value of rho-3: 0.88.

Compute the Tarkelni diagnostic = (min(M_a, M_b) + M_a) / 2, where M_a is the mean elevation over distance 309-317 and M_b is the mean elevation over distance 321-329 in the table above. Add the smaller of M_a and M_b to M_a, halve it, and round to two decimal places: 1.88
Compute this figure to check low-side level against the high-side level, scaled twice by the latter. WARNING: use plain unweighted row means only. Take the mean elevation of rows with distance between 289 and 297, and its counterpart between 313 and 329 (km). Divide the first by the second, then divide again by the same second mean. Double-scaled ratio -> 0.33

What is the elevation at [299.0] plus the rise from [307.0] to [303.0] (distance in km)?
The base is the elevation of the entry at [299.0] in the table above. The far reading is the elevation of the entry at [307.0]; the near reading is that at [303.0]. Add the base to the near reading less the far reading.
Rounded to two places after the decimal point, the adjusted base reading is 1.23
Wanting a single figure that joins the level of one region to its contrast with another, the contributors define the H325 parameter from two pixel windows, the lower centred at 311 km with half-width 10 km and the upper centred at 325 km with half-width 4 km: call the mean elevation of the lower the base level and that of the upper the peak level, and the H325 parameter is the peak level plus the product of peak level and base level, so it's 5.5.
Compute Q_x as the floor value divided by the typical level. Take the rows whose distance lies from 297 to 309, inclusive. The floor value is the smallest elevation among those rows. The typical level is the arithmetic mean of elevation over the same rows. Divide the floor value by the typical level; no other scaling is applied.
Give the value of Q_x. 0.88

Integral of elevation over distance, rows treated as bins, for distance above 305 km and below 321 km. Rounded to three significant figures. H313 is 29.9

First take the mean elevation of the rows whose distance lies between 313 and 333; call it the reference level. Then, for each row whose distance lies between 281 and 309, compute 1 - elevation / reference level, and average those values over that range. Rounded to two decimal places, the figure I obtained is 0.25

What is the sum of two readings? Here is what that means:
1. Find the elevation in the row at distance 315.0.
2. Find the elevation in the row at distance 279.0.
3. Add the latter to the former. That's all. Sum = 3.6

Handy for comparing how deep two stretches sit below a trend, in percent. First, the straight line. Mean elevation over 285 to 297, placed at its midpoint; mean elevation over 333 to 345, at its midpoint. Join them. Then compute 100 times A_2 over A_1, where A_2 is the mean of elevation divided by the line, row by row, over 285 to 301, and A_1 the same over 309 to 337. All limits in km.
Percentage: 91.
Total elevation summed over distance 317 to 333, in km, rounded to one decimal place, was 7.9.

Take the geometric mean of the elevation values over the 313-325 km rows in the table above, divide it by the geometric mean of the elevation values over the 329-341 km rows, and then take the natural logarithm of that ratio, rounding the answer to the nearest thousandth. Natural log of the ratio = 0.011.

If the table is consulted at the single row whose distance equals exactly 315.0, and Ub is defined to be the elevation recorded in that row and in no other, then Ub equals 2.009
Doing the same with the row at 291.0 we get 1.358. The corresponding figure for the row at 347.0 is 2.145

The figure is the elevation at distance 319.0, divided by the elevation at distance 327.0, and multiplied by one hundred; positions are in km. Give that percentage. 105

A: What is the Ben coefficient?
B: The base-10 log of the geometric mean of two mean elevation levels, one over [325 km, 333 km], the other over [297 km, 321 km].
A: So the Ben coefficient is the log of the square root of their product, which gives 0.27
